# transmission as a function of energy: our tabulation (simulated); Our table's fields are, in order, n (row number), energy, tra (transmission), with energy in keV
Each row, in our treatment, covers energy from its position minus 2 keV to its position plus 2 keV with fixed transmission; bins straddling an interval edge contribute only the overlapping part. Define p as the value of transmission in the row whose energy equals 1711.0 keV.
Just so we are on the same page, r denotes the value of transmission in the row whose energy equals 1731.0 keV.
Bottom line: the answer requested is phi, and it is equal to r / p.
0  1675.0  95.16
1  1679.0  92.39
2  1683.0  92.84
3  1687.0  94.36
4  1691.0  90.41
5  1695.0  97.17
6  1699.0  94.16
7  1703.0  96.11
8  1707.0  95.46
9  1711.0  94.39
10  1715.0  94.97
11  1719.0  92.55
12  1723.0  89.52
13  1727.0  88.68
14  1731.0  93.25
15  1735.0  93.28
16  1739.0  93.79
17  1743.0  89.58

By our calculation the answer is 0.99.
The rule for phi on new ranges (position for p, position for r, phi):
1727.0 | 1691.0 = 1.02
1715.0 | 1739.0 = 0.99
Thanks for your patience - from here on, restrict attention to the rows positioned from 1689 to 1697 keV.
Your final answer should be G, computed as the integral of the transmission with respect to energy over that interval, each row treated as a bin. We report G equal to 750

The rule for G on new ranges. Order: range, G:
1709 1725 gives 1486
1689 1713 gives 2271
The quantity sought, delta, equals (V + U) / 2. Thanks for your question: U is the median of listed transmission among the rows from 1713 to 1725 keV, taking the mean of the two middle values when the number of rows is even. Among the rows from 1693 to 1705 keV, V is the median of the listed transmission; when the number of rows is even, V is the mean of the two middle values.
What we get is 94.33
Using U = 93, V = 96.1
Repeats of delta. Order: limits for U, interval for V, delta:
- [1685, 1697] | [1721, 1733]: 91.94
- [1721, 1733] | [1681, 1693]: 91.18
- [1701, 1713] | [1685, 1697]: 94.91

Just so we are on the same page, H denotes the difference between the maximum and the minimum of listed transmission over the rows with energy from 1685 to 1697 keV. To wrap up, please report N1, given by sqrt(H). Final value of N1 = 2.60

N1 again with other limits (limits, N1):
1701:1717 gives 1.31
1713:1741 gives 2.51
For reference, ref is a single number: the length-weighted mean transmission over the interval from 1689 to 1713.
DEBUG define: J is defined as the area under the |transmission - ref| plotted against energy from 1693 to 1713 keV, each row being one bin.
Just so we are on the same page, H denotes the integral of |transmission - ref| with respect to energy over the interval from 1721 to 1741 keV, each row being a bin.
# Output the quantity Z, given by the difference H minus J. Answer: 36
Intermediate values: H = 58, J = 22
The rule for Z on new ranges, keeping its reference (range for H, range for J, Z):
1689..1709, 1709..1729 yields -17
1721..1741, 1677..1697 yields 14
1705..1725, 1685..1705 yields -2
